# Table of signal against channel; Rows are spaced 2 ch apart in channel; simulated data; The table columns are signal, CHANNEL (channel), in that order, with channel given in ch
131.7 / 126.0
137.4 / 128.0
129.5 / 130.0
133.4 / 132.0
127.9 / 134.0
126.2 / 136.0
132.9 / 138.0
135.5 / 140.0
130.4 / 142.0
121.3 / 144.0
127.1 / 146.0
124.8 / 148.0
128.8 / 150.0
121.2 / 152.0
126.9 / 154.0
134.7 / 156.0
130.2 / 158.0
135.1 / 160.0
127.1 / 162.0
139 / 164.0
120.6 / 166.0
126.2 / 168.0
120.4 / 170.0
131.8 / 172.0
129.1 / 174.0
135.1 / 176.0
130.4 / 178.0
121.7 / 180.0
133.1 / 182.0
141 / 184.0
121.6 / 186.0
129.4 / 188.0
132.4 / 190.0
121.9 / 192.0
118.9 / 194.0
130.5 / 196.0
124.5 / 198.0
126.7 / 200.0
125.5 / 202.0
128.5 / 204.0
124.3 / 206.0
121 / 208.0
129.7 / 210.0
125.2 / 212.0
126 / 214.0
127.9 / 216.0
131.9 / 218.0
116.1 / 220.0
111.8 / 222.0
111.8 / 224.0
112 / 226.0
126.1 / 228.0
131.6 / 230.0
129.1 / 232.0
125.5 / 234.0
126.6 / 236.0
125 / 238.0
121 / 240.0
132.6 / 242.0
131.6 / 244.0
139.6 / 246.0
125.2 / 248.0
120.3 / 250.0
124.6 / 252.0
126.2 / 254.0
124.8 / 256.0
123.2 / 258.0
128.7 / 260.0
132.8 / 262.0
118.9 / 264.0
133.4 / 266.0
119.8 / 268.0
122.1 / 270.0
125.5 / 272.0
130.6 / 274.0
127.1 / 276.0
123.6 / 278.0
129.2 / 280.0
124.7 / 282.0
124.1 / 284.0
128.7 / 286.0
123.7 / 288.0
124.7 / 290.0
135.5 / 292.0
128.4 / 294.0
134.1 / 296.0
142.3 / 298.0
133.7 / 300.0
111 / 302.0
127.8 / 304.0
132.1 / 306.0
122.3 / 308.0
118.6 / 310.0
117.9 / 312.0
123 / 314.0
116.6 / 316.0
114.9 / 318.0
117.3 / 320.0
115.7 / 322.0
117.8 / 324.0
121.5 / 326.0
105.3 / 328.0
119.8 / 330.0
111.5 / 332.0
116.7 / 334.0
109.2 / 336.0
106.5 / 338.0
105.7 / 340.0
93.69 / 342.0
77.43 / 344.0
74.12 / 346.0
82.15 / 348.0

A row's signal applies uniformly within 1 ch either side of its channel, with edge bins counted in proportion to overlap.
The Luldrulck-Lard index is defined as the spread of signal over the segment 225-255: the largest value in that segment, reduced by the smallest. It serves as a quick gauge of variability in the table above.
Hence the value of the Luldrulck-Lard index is 28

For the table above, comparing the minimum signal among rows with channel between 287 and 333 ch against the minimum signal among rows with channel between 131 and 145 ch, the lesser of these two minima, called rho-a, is 105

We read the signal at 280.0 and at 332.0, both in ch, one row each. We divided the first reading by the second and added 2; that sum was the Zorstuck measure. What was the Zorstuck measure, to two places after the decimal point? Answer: 3.16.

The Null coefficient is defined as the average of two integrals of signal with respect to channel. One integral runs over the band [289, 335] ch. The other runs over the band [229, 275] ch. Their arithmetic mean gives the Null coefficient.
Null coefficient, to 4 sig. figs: 5727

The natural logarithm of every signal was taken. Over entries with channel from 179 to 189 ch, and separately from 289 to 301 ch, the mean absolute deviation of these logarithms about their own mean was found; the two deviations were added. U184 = 0.081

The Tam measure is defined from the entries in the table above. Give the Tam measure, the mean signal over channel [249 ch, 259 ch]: 124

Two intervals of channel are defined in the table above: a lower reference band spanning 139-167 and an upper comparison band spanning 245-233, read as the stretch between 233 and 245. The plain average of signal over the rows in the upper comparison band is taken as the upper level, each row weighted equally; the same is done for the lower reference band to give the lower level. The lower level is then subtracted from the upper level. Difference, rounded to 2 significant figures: -1.7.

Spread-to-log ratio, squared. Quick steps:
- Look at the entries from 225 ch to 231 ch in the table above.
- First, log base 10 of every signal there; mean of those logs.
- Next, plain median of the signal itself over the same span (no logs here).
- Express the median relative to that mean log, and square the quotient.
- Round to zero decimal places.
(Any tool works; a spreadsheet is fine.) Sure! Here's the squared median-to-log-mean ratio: 3641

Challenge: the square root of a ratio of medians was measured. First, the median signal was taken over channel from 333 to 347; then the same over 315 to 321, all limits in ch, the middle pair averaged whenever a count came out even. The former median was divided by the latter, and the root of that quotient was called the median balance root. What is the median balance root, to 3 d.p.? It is 0.952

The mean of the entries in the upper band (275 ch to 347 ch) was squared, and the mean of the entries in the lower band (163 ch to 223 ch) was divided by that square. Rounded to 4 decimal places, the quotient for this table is 0.0091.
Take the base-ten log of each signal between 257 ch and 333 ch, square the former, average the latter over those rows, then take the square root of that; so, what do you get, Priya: 2.09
